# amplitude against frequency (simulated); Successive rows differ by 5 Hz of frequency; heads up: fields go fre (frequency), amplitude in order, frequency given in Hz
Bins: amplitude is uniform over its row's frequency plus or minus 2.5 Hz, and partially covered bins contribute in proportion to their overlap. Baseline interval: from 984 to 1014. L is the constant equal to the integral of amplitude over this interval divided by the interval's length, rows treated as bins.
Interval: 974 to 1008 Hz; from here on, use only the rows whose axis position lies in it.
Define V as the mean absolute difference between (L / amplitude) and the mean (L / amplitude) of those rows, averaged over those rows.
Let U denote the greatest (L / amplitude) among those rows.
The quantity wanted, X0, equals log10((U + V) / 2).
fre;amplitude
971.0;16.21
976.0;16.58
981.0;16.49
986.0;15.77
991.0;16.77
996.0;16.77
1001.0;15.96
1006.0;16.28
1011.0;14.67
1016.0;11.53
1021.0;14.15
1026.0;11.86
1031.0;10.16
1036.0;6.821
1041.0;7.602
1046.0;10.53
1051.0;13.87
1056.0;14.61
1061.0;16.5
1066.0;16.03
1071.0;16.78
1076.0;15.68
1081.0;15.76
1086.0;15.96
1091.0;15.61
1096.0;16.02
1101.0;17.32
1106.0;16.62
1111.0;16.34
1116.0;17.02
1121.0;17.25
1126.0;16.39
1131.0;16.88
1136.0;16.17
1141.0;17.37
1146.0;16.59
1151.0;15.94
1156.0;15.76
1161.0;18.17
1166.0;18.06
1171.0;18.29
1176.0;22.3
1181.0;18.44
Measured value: -0.288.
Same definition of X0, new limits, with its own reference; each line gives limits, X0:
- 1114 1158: -0.284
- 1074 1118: -0.279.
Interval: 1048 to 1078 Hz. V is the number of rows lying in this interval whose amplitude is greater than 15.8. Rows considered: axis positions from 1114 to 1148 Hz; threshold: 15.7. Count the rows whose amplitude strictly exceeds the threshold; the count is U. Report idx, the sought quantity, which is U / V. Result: 2.3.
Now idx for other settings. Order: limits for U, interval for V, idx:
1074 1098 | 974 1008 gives 0.5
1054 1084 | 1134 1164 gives 0.8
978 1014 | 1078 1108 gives 1.5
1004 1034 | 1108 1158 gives 0.1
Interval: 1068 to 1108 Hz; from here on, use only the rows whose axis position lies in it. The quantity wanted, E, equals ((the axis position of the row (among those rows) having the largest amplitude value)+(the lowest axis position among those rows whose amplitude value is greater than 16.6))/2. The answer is 1086.0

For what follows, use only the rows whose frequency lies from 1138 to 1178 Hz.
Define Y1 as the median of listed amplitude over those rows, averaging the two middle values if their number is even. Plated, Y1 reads 17.7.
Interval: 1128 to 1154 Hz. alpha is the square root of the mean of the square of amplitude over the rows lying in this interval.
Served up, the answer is 16.6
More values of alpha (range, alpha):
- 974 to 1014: 16.2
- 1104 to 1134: 16.8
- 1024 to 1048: 9.6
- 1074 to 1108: 16.1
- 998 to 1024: 14.6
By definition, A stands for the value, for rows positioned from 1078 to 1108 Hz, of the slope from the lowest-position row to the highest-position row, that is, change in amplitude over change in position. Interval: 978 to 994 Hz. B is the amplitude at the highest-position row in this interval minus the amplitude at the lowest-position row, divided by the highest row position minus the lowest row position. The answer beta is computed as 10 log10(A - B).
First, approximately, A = 0.03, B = 0.028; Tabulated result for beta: -21.9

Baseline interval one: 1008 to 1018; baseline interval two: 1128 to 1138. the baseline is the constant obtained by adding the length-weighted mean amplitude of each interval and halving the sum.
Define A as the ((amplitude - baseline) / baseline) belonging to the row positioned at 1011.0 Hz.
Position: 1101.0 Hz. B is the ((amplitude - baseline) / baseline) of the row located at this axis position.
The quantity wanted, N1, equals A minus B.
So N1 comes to -0.18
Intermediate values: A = -0.02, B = 0.16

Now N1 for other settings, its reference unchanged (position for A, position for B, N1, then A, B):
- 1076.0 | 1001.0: -0.02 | 0.05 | 0.07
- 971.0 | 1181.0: -0.15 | 0.09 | 0.23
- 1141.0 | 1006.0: 0.07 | 0.16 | 0.09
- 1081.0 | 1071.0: -0.07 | 0.06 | 0.12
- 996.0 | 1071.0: 0.00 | 0.12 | 0.12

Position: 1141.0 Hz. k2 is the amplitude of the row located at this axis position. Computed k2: 17.37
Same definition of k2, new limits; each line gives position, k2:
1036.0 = 6.821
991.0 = 16.77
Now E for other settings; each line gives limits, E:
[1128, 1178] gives 1153.5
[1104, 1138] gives 1113.5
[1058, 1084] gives 1071.0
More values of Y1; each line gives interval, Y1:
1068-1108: 16.0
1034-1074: 14.2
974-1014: 16.4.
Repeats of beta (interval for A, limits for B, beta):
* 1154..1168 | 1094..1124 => -7.4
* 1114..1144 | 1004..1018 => -3.1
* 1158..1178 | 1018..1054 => -5.5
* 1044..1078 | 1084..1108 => -8.6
